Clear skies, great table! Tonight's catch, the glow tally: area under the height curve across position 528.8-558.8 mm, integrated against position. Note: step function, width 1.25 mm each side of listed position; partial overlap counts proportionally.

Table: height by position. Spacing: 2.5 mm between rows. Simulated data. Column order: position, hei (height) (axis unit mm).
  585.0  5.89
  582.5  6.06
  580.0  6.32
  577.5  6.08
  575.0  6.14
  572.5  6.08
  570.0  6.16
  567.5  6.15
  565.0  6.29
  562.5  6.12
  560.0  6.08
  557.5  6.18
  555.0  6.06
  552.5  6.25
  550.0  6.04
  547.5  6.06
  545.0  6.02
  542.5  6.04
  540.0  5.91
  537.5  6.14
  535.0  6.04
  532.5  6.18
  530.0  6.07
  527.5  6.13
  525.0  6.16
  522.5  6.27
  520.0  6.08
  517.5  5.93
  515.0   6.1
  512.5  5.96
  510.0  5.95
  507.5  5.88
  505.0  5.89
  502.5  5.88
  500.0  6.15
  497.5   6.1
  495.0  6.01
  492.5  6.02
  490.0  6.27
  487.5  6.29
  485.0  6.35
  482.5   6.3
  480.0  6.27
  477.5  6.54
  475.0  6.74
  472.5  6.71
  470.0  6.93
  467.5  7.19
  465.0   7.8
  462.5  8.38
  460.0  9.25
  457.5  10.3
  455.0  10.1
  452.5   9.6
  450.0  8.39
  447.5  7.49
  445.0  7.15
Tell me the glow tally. 182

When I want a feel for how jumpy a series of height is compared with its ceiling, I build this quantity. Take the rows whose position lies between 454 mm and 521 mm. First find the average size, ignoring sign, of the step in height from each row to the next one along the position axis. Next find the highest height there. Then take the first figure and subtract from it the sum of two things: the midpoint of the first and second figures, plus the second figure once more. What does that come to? -15.3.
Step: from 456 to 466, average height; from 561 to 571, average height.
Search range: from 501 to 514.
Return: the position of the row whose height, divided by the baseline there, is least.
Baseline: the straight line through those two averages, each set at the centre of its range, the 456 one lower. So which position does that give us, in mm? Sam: 502.5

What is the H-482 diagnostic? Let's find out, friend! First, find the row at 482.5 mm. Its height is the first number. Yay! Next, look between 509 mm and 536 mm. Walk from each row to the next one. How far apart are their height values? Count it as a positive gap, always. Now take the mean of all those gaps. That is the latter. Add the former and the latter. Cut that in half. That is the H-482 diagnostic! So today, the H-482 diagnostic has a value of 3.2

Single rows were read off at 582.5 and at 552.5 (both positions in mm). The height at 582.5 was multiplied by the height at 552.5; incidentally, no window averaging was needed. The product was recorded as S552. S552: 37.9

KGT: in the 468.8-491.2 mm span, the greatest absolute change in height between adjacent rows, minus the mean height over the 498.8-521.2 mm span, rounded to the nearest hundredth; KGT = -5.71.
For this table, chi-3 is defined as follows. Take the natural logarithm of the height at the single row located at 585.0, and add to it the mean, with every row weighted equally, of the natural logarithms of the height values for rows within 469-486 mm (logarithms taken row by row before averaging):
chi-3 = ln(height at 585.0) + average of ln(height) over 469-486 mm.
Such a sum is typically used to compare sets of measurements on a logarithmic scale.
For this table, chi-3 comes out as 3.65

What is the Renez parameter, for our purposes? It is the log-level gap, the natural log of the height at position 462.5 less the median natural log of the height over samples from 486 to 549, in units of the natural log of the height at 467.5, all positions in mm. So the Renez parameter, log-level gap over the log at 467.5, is 0.16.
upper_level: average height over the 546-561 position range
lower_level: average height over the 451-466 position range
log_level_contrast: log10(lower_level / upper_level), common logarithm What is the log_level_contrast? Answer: 0.18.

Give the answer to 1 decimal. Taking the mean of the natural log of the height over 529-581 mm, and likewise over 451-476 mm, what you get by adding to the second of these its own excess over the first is 2.4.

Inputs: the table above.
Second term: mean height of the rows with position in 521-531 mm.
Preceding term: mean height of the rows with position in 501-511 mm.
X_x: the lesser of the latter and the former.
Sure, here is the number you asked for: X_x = 5.90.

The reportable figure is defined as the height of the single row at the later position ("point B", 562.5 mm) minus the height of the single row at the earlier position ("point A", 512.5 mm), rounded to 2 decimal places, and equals 0.16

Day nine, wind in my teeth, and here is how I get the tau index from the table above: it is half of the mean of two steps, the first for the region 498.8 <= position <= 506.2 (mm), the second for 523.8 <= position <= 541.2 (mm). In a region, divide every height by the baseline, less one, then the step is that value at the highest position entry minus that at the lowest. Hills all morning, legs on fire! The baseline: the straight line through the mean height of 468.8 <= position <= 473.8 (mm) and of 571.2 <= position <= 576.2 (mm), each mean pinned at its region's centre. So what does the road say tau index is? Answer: -0.015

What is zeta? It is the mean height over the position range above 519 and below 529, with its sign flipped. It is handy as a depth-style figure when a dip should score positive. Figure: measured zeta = -6.16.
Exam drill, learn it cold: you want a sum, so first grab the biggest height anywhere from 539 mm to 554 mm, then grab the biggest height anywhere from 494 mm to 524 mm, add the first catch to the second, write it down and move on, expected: 12.5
